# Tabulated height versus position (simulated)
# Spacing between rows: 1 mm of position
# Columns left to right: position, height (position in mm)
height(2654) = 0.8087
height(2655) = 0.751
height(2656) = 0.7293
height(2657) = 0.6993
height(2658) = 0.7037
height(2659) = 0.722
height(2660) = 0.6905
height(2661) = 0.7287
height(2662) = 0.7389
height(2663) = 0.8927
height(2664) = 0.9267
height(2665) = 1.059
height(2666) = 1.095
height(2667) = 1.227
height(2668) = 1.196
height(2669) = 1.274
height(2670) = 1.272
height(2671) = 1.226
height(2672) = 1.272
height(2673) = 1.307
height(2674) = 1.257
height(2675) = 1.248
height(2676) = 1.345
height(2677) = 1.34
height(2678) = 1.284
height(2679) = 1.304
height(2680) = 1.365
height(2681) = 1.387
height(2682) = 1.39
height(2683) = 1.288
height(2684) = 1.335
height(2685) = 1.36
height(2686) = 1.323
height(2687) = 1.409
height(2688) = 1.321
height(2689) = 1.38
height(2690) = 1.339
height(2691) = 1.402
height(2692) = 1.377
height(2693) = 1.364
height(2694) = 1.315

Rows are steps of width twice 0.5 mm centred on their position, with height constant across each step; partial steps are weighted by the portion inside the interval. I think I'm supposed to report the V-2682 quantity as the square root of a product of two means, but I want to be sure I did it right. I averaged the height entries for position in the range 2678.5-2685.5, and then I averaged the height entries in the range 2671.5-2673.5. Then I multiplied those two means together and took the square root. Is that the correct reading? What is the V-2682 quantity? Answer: 1.32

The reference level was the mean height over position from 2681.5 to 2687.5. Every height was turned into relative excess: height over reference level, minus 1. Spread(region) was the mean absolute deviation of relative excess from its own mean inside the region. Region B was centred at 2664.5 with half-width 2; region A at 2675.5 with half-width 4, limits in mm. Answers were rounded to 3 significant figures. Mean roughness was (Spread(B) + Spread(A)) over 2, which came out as 0.0418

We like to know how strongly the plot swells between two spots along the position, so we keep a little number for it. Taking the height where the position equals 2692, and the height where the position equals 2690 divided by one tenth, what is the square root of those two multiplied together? 4.3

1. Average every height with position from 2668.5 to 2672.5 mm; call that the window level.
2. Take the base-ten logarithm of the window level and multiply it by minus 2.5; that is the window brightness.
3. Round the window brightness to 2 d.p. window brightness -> -0.25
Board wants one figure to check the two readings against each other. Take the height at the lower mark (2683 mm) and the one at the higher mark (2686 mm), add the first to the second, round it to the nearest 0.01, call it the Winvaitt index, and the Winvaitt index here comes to 2.61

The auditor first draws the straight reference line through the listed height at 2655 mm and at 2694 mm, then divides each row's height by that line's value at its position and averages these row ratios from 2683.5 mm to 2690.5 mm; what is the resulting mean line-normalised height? 1.11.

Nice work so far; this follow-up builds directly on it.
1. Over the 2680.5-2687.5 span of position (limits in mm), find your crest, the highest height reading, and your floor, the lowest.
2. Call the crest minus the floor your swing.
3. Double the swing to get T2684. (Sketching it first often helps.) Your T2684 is 0.242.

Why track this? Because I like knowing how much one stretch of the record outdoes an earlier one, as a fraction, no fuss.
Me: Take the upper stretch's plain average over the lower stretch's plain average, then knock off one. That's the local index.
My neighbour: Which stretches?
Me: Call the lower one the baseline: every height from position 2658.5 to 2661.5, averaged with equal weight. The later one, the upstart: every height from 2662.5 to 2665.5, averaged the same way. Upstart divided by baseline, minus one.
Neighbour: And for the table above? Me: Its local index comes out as 0.34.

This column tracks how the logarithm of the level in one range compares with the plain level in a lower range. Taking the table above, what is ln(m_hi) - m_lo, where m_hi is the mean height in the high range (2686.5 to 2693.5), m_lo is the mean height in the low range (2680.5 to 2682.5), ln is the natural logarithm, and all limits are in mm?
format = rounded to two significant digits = -1.1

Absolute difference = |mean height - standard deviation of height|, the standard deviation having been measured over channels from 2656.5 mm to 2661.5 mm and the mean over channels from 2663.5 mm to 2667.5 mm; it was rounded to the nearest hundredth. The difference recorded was 1.06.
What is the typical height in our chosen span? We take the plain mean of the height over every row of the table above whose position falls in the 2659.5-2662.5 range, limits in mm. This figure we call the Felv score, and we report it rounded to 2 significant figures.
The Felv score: 0.72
